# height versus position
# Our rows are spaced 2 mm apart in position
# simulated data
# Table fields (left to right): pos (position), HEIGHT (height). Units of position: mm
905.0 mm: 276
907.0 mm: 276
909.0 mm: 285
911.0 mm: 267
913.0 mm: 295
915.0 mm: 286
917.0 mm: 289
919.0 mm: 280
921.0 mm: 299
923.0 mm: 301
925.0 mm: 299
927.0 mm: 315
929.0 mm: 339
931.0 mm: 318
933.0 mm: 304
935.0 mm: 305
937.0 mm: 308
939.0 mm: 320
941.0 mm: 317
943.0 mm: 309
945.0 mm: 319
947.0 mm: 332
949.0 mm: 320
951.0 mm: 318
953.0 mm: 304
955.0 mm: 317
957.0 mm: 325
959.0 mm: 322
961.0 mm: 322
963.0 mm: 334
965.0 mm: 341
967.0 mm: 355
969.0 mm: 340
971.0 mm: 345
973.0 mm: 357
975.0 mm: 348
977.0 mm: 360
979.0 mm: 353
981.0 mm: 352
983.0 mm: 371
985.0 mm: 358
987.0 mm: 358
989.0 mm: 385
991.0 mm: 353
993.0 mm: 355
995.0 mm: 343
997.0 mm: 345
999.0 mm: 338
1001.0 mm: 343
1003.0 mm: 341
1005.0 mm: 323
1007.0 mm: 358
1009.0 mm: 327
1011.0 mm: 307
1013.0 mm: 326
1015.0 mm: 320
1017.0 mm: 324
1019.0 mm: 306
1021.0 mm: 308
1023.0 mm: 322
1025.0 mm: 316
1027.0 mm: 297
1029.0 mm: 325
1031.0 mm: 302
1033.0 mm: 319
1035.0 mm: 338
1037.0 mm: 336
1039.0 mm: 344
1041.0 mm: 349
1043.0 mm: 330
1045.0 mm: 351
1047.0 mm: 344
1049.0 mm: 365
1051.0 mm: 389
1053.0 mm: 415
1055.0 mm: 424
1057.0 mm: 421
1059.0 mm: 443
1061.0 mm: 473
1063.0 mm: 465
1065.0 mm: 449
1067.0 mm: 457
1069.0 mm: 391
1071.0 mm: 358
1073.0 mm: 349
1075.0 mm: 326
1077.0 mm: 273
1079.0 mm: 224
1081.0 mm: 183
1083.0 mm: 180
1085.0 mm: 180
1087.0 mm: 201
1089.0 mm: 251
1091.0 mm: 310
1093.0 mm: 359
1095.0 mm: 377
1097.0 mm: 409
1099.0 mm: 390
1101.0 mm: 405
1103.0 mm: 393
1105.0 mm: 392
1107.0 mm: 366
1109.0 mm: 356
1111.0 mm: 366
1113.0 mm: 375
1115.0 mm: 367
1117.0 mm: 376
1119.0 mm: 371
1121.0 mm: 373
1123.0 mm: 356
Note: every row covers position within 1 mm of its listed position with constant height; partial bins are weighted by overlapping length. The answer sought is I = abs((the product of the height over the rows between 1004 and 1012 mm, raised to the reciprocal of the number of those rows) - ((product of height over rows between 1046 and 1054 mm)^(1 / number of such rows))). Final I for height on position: 49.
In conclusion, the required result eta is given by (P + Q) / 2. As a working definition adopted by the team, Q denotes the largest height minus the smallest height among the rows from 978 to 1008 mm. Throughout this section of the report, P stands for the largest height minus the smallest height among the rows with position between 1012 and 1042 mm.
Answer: 57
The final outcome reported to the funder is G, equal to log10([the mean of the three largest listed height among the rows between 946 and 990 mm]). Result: 2.57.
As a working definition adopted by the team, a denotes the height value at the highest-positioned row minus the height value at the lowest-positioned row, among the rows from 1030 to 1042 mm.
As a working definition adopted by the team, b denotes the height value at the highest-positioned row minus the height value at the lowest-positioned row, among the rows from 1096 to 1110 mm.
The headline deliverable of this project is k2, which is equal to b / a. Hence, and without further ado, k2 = -1.1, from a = 47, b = -53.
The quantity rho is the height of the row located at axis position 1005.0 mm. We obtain 323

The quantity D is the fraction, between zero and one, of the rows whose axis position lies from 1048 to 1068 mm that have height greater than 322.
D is 1.00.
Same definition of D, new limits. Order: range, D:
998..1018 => 0.80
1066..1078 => 0.83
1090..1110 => 0.90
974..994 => 1.00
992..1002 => 1.00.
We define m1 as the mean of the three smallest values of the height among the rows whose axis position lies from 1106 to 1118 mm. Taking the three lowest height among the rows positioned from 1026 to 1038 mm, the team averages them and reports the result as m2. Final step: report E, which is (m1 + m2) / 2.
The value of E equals 334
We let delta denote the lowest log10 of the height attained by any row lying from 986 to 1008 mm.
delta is 2.51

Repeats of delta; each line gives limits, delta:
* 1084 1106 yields 2.26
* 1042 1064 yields 2.52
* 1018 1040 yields 2.47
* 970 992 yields 2.54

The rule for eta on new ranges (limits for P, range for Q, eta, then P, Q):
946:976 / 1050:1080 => 151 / 53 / 249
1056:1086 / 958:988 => 171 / 293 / 49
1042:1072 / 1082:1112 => 186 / 143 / 229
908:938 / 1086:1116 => 140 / 72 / 208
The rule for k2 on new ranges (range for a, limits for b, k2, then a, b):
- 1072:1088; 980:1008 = 0.0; -148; 6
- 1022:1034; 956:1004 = -5.3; -3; 16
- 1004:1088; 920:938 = -0.1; -122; 9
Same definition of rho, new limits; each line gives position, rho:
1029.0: 325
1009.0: 327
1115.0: 367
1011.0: 307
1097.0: 409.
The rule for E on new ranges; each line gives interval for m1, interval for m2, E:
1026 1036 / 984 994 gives 331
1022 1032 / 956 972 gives 314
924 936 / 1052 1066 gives 361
